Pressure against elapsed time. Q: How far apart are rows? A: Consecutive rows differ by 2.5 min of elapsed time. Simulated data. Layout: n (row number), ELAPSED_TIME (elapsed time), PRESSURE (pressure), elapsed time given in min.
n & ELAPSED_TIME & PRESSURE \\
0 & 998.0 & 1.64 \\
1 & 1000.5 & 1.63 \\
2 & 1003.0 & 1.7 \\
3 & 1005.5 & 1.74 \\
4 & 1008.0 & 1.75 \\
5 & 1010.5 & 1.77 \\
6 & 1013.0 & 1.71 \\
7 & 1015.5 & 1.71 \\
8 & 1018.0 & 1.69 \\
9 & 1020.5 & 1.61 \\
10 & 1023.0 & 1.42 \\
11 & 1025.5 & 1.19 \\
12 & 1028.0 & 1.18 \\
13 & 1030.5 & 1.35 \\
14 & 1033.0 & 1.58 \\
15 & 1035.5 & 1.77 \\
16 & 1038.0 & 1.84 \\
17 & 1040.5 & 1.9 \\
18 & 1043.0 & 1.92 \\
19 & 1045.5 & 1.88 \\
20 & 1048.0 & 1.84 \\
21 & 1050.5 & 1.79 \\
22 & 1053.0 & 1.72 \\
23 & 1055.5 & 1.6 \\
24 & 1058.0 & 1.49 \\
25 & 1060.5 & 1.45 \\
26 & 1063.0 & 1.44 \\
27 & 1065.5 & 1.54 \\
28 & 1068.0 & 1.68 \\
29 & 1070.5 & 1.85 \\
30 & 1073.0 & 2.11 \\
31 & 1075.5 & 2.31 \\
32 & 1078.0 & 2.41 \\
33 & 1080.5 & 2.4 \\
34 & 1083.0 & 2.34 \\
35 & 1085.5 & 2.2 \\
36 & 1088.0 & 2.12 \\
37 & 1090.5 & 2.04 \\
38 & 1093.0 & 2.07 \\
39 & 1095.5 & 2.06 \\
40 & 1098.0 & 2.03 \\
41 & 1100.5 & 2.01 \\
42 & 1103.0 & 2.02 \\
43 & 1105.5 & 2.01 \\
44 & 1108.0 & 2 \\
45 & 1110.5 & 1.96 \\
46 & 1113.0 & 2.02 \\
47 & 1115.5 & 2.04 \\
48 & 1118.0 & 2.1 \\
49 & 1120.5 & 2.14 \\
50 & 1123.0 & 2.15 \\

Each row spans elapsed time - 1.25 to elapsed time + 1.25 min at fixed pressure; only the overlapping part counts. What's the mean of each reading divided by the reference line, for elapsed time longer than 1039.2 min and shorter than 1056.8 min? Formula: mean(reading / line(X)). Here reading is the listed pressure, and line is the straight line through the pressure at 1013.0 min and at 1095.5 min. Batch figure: 0.97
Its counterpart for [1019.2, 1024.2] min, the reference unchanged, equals 0.87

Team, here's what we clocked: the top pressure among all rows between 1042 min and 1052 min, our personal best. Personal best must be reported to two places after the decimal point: 1.92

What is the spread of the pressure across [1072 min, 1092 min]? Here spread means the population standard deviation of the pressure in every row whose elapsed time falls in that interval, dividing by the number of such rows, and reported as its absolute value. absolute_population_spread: 0.13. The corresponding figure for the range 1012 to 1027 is 0.19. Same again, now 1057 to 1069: 0.09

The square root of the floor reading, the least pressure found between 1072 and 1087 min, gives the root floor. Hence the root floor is 1.45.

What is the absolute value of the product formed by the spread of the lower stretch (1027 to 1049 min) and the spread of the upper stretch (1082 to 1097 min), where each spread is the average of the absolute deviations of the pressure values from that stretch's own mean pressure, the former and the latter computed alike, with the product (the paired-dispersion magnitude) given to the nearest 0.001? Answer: 0.019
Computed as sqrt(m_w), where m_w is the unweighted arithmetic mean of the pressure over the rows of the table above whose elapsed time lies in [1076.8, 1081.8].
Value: 1.55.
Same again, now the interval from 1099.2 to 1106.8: 1.42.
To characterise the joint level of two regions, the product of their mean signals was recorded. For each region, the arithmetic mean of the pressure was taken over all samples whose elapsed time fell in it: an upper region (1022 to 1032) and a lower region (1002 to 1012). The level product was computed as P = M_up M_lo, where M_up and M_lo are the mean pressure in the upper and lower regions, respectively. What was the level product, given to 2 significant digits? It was 2.2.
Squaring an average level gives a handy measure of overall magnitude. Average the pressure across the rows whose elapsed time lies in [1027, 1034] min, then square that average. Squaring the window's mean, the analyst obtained 1.9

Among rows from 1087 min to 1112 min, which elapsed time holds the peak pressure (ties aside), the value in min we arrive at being 1088.0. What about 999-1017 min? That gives 1010.5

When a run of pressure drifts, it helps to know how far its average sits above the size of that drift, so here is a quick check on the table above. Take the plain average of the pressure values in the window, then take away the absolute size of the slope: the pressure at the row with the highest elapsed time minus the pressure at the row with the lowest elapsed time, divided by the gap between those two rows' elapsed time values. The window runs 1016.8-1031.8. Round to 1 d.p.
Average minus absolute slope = 1.4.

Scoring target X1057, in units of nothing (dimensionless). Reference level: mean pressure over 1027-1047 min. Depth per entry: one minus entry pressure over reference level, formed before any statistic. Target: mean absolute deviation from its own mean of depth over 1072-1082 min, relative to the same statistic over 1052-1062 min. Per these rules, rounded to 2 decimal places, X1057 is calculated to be 1.04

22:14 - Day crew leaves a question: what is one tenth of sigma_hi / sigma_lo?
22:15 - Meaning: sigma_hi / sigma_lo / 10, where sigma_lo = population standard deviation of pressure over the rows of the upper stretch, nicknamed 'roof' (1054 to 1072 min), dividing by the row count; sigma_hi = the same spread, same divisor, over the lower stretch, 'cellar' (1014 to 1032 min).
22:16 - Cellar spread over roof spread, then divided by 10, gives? 0.153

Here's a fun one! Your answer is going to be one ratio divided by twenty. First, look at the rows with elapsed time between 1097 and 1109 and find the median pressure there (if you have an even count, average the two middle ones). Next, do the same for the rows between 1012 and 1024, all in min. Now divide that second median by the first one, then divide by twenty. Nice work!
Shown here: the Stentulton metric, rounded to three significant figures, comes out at 0.0420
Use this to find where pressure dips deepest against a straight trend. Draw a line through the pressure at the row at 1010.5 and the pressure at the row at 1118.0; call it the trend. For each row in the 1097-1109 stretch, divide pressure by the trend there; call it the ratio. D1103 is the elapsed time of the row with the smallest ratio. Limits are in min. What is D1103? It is 1108.0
